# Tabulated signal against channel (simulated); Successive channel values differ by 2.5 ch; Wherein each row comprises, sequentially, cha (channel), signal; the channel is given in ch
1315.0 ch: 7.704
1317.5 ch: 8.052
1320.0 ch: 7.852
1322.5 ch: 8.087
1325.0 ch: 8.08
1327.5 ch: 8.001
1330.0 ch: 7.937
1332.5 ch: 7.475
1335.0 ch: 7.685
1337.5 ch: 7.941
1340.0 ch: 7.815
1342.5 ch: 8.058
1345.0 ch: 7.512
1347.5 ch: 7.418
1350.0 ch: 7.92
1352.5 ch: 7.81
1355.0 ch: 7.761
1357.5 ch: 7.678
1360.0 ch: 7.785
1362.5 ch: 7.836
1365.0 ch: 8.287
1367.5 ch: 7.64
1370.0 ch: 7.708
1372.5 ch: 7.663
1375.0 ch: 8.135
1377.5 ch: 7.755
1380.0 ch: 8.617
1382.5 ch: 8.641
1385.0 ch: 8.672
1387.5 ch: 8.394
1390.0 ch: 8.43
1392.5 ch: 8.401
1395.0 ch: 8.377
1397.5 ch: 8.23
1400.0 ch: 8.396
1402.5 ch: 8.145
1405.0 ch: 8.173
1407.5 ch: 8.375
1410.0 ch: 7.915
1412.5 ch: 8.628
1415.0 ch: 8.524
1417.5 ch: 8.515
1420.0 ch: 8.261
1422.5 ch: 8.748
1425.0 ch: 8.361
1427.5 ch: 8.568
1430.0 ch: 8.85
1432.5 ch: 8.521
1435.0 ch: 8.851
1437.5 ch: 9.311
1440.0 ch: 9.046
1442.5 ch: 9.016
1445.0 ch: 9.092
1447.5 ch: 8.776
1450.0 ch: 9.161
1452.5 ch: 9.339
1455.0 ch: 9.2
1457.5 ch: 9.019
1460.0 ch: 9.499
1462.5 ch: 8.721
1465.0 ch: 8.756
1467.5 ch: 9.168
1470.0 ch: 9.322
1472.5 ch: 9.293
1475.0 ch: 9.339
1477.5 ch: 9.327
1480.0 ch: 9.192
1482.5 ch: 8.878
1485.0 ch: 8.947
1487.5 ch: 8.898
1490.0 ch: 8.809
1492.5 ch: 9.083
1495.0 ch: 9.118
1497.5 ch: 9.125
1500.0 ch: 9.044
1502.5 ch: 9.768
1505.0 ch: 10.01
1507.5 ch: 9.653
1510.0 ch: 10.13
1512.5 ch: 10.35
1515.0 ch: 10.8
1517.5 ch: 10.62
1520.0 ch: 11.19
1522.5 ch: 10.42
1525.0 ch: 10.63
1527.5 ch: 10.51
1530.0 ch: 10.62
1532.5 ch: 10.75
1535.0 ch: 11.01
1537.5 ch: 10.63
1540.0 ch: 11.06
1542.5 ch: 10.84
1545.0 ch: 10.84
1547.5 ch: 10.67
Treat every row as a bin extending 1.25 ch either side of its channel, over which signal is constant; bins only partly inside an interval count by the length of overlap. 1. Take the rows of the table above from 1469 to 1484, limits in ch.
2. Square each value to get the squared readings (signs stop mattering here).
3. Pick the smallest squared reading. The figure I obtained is 79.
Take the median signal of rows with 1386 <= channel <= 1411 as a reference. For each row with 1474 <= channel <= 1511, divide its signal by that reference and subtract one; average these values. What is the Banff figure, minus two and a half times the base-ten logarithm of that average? 2.4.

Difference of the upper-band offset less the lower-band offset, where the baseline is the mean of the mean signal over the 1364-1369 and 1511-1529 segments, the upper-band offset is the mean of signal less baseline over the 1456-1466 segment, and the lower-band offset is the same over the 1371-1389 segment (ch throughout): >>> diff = 0.7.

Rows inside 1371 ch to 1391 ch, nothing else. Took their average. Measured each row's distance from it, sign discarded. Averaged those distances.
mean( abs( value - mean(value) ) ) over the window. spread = 0.33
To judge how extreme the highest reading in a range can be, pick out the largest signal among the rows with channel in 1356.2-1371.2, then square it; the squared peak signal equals 69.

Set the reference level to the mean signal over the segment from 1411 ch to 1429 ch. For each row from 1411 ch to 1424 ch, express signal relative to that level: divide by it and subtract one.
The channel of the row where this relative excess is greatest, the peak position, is 1422.5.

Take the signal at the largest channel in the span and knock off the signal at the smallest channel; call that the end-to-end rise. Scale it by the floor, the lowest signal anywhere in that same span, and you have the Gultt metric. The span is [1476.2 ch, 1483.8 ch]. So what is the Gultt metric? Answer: -0.05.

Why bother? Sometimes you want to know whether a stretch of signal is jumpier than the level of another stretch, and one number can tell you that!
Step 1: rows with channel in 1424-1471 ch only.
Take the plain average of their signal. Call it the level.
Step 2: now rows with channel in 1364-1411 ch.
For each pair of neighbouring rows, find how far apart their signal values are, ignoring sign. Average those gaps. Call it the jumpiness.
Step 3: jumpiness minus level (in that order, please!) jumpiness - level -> -8.75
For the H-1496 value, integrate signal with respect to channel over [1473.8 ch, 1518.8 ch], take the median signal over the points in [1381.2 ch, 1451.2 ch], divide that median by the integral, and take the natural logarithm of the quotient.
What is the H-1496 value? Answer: -3.92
